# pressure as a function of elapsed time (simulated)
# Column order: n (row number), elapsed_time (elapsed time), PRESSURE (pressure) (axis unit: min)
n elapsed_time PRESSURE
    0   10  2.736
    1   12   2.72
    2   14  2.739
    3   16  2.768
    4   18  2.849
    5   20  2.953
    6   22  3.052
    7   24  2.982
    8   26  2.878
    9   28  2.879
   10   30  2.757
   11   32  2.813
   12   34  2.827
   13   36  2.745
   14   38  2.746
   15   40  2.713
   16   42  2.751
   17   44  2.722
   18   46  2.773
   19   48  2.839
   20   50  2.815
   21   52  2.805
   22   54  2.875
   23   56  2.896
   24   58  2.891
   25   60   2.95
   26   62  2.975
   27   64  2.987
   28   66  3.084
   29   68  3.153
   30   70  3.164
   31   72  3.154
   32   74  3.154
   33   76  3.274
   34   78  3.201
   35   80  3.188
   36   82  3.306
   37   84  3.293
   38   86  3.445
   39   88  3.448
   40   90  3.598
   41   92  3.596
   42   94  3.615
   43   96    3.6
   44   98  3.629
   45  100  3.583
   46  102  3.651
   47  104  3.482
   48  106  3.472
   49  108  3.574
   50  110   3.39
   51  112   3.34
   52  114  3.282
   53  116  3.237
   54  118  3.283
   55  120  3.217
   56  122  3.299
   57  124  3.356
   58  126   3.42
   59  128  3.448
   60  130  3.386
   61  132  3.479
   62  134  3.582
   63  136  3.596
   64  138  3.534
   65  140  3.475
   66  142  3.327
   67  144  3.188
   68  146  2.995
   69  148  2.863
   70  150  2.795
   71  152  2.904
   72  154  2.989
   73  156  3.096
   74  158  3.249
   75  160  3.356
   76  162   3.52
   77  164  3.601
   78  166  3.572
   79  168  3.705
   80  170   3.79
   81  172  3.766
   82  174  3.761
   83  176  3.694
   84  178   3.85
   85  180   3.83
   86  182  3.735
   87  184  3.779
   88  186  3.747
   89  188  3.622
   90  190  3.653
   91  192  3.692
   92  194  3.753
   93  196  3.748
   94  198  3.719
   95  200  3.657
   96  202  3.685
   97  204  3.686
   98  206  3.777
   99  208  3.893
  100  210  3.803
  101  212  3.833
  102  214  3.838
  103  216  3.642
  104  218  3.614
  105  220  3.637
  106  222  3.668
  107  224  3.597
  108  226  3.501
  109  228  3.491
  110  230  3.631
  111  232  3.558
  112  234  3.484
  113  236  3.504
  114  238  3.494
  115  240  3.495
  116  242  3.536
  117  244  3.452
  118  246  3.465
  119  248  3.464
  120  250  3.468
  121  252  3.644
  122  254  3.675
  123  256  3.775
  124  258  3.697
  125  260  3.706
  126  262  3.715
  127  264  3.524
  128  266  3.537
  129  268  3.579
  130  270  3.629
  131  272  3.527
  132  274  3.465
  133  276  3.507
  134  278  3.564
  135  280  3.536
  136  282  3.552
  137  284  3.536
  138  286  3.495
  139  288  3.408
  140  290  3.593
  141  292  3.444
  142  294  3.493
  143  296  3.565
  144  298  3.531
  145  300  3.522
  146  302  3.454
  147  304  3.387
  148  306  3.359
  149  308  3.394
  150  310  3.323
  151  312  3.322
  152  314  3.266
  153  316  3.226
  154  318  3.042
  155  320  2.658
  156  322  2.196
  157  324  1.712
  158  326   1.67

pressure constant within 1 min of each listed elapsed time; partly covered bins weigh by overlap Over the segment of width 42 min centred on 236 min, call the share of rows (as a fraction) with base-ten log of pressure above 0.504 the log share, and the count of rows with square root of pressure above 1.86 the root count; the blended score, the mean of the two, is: 10.5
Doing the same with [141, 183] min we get 5.8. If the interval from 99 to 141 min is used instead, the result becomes 5.5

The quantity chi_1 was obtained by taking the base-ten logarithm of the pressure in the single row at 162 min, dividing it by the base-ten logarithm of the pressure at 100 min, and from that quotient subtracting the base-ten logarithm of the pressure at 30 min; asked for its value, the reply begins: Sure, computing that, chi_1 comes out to 0.55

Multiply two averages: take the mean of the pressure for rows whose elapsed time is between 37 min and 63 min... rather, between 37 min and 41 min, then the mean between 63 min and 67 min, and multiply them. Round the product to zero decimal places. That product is 8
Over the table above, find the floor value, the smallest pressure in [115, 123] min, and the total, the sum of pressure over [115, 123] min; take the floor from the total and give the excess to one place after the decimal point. 9.8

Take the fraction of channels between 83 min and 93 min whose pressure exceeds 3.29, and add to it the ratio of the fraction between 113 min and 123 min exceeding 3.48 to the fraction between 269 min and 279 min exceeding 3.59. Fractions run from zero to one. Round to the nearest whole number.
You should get 1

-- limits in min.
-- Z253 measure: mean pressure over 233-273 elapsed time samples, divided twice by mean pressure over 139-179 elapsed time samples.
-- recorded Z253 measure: 0.313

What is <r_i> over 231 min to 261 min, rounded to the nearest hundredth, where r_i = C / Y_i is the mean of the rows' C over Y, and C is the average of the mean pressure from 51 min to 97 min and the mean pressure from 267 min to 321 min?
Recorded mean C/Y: 0.93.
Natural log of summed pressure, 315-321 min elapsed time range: 2.19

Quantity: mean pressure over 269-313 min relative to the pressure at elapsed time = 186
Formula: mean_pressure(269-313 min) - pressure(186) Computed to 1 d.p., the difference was -0.3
